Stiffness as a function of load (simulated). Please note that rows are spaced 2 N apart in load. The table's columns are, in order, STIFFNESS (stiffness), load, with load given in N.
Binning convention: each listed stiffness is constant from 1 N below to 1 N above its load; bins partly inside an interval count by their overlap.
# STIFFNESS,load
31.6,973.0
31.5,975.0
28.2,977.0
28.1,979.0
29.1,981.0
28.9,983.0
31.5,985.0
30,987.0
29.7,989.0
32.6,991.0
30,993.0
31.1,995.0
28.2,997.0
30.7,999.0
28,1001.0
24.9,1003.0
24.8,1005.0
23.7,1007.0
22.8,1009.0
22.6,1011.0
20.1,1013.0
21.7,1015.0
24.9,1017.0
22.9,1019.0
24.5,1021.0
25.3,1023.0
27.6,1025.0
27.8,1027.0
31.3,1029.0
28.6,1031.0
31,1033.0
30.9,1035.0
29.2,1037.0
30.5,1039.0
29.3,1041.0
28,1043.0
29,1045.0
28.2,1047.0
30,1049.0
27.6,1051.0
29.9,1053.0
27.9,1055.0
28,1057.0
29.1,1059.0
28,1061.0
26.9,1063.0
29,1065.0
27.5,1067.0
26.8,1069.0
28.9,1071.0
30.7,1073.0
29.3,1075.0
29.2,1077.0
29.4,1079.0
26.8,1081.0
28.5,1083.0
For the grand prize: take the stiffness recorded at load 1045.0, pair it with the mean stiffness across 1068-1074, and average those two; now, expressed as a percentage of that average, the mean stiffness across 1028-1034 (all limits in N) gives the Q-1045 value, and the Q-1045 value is 105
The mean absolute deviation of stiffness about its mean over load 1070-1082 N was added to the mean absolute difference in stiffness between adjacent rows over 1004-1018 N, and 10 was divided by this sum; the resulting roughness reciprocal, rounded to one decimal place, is 4.2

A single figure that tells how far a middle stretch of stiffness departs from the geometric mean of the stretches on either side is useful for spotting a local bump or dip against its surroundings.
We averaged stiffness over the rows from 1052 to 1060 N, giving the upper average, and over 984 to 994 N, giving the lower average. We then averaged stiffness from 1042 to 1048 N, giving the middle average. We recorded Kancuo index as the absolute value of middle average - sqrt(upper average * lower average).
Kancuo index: 1.3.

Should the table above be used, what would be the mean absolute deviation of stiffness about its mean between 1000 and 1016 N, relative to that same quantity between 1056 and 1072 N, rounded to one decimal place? 2.4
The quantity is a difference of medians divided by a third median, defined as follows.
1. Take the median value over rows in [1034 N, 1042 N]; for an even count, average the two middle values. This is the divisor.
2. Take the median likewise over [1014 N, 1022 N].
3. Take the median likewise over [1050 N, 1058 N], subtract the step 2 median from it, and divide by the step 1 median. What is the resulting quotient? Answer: 0.14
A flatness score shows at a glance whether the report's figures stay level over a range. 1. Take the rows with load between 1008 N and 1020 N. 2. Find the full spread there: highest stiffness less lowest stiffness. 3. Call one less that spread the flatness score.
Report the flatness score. -3.8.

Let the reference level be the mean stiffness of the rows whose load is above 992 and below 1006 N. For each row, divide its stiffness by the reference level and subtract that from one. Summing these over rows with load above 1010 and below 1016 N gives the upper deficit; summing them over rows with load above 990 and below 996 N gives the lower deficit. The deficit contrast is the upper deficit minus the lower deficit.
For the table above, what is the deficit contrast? 1.0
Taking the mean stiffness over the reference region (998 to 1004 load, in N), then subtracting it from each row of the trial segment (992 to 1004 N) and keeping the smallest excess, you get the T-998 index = -3.0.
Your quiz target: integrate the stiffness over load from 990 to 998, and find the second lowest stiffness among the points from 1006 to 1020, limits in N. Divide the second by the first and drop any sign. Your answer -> 0.089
